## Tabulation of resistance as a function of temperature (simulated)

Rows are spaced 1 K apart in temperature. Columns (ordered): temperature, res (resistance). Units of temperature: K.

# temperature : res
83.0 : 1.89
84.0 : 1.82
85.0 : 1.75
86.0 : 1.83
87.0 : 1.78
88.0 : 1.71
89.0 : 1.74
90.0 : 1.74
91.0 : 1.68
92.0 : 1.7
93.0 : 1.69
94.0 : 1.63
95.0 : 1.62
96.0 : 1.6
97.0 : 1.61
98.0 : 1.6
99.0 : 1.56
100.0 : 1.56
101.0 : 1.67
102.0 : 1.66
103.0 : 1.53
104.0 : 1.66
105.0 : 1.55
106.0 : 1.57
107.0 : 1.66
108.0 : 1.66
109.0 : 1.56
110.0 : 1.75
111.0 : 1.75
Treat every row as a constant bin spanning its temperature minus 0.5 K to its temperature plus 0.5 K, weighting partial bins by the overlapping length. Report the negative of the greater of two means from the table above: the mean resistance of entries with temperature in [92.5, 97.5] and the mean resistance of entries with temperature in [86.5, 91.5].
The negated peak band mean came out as -1.73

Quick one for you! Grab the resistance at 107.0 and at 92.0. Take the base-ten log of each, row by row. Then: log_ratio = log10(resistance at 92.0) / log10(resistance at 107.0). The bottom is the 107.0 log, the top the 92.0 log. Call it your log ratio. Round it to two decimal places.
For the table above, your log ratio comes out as 1.05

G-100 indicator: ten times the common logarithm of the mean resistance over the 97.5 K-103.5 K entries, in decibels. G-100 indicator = 2.03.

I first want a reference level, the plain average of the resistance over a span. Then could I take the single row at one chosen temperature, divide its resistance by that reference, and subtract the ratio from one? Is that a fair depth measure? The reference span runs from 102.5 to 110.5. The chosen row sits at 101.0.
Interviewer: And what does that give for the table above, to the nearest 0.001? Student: -0.032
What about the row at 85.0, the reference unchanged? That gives -0.082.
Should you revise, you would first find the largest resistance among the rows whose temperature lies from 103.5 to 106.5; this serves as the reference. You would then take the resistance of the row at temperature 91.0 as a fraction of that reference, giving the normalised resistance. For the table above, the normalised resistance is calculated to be 1.01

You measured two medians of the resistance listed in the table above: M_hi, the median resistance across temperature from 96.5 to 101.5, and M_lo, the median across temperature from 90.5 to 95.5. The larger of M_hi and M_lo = 1.68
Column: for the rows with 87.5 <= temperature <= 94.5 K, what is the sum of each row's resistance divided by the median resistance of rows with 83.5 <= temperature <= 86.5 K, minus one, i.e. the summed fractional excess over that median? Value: -0.47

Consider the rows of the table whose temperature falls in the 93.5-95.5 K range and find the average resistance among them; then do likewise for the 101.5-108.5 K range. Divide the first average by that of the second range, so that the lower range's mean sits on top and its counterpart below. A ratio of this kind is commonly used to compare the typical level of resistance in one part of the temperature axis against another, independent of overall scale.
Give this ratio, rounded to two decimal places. 1.01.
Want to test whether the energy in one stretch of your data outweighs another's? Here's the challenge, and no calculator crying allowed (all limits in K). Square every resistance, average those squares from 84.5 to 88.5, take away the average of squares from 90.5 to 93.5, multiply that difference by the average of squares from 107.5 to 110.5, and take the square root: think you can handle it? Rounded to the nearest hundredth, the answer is 0.86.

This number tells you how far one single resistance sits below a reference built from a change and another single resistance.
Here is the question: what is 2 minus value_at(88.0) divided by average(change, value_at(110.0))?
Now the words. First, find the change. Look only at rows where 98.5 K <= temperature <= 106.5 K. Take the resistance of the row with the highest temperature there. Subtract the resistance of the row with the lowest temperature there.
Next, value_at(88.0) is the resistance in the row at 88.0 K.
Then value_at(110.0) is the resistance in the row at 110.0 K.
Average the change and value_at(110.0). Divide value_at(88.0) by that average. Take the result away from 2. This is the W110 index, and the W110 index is 0.06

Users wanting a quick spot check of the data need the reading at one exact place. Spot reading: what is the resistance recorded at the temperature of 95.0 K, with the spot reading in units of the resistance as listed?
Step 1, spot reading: 1.62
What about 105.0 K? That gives 1.55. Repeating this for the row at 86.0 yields 1.83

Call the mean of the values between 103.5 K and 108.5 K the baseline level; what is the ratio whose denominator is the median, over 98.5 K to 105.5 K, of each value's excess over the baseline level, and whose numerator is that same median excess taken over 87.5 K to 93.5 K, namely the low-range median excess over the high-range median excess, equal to -1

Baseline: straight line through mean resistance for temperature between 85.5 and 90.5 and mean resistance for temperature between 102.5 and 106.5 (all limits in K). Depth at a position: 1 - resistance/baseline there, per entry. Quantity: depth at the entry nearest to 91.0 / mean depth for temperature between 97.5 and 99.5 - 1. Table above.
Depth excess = -0.30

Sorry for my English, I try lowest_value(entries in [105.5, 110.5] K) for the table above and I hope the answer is 1.56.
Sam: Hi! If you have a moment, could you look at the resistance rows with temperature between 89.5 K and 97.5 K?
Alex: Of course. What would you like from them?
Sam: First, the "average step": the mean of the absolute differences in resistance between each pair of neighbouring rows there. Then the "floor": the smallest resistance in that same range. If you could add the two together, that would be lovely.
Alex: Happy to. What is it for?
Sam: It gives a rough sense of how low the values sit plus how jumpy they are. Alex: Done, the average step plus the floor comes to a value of 1.63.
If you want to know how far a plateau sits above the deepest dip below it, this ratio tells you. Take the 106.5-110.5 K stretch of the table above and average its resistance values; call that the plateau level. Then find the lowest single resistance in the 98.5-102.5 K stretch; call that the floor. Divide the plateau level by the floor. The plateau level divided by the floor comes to 1.06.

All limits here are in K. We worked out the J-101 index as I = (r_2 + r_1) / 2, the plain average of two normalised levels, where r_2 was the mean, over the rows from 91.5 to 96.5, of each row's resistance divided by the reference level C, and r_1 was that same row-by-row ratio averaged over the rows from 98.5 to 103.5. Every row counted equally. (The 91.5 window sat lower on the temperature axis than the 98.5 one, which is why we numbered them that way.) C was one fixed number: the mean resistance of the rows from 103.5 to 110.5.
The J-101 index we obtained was 1.00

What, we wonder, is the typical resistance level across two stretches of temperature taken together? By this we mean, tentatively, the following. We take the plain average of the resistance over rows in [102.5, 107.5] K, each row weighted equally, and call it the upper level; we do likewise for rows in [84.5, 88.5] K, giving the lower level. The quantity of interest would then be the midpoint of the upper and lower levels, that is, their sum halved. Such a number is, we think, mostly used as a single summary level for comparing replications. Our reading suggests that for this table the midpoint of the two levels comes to 1.68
